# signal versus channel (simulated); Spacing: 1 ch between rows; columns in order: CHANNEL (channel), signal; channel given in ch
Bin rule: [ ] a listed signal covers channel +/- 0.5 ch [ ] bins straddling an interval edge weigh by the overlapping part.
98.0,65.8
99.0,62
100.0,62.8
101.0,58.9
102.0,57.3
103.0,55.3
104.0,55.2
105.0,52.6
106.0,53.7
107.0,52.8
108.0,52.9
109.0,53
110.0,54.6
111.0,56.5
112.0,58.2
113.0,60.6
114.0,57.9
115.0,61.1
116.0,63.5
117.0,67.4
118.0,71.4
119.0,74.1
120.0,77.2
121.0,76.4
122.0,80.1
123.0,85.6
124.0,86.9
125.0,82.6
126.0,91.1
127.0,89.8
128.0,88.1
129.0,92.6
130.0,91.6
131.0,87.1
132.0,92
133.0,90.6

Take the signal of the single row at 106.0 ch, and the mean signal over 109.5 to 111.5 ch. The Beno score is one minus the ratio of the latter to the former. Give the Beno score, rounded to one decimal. 0.0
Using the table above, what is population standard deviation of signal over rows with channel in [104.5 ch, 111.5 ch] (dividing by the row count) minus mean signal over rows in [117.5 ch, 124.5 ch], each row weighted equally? -78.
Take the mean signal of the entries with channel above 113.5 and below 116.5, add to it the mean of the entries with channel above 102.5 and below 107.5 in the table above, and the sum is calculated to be 115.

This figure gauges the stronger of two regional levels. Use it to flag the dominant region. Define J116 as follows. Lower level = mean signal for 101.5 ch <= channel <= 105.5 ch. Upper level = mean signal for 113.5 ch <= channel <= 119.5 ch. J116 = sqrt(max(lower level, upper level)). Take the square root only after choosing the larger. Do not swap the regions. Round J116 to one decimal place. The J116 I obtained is 8.1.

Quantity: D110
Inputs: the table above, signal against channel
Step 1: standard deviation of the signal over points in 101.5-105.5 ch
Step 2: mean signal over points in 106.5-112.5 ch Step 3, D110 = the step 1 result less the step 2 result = -53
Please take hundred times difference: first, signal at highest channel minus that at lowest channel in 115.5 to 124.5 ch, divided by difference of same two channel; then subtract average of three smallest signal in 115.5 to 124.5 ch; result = -6451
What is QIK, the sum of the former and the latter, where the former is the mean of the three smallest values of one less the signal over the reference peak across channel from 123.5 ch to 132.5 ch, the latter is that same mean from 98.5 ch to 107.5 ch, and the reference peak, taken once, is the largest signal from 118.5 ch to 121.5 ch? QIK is 0.01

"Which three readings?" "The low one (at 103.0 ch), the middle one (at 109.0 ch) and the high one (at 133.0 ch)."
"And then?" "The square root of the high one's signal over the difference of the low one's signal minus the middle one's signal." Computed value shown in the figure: 6.3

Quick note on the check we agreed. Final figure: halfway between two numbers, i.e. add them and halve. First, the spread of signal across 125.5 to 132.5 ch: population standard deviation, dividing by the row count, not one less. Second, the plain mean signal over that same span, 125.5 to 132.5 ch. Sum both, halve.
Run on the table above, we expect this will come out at 46.1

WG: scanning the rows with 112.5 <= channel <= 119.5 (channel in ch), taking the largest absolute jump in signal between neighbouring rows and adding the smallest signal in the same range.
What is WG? 62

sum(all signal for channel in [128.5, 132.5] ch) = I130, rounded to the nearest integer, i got 363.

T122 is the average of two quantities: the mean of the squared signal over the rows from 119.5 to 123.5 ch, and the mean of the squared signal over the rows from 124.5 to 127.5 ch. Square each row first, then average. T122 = 7057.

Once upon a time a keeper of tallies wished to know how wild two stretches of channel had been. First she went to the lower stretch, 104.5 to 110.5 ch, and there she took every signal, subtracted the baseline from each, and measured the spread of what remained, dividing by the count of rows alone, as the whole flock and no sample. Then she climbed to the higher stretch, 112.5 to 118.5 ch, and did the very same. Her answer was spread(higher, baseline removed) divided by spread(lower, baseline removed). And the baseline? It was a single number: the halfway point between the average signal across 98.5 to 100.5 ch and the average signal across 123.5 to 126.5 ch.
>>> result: 6.6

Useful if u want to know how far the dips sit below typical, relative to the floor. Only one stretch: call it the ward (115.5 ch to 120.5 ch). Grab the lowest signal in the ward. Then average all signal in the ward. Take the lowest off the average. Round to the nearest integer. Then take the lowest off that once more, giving -56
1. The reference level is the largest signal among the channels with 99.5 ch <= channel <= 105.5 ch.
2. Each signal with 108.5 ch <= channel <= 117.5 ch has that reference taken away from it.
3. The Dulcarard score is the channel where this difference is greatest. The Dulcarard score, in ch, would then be 117.0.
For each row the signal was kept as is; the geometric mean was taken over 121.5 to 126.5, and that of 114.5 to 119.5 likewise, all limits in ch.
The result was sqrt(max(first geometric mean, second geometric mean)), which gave 9.2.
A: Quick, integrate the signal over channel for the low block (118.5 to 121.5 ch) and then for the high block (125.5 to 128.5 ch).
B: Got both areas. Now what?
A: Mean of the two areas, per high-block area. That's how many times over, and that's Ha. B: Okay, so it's 0.92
